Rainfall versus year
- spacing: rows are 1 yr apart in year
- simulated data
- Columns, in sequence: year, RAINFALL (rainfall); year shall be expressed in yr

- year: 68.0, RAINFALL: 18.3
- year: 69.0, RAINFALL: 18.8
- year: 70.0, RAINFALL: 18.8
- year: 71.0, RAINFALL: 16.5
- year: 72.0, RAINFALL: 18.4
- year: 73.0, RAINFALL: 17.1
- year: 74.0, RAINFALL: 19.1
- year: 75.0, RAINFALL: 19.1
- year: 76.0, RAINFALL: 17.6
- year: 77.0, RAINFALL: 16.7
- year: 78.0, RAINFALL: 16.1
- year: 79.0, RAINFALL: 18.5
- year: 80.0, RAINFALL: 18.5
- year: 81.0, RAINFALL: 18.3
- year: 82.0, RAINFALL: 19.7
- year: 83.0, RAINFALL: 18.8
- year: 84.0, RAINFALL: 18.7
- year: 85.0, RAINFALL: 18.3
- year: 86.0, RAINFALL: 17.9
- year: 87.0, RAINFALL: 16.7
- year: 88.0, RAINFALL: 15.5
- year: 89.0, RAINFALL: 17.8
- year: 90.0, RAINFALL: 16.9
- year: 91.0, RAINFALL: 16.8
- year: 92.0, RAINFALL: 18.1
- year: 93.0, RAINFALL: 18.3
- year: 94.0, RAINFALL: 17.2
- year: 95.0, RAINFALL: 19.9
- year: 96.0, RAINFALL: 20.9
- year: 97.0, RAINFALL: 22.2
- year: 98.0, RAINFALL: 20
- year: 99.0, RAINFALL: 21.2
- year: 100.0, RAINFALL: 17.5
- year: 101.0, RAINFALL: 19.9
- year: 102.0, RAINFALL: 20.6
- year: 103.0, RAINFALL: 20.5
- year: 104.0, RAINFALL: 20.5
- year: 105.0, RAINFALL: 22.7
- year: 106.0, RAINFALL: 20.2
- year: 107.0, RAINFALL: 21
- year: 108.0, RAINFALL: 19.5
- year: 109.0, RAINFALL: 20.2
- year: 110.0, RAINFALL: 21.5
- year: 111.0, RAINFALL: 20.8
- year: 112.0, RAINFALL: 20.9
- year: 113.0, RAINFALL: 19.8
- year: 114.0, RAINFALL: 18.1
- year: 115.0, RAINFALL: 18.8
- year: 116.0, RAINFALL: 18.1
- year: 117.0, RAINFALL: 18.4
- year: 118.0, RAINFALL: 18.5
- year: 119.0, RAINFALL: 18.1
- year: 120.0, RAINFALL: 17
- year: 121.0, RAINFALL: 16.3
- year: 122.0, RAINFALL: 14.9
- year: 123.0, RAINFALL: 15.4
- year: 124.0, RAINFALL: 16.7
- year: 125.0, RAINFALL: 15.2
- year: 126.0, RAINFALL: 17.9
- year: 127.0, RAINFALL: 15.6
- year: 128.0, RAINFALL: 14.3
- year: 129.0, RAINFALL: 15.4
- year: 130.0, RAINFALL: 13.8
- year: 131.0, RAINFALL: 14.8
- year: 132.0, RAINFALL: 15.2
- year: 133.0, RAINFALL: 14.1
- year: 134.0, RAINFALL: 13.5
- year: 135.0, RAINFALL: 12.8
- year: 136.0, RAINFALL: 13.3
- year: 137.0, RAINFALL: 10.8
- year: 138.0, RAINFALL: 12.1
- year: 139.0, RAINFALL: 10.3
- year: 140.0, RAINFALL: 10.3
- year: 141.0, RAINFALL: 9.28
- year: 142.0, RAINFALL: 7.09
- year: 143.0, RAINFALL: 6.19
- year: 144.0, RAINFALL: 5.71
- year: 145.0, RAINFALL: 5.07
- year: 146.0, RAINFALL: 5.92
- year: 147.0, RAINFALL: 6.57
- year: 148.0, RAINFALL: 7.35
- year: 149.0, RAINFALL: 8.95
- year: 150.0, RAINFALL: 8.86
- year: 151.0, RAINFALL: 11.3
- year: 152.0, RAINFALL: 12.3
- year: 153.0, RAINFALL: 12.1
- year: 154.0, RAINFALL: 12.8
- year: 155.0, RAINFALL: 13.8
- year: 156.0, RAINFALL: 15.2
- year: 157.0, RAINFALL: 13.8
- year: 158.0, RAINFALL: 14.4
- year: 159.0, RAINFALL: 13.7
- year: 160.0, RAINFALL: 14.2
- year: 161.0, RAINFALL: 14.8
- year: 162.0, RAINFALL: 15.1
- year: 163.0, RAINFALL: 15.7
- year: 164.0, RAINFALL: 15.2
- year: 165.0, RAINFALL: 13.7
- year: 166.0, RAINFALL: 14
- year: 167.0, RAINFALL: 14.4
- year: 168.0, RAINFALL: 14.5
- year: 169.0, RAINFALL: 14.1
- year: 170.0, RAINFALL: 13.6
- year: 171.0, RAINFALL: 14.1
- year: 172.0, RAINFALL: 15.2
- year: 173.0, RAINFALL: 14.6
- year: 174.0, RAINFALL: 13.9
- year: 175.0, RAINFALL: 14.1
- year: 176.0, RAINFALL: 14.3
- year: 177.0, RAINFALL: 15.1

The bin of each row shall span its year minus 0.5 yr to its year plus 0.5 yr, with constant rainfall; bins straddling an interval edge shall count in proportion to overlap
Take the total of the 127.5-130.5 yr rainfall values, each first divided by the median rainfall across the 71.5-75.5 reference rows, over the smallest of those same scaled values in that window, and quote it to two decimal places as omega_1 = 3.15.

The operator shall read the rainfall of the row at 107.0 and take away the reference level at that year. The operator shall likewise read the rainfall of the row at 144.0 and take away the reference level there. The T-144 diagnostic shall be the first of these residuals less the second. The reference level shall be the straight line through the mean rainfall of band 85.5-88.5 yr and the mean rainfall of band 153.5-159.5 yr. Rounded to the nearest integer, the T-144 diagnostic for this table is 14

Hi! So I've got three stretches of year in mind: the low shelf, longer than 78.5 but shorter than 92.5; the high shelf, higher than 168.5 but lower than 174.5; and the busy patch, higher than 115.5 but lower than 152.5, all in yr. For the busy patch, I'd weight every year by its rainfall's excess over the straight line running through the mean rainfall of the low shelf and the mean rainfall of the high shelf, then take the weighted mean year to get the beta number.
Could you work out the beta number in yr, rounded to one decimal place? 144.3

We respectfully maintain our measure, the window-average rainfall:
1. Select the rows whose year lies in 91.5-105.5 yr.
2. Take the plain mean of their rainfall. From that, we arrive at 20.0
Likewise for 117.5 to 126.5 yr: 16.7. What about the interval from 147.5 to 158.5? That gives 11.9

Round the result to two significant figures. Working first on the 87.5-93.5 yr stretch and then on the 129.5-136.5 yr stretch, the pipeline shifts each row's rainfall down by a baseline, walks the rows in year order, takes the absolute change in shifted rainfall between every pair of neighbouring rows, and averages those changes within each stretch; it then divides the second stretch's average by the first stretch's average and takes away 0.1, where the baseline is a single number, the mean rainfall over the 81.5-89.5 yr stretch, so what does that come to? 0.65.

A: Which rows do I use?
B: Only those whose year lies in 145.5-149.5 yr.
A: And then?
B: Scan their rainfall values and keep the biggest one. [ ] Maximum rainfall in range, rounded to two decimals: 8.95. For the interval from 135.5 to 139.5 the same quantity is 13.30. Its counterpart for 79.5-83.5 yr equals 19.70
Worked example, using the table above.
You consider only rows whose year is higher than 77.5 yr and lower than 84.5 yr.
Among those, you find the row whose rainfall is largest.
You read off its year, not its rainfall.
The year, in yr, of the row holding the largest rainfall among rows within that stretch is 82.0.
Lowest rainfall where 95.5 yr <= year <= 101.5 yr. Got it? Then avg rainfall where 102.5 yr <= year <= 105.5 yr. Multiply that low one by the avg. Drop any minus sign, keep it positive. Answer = 372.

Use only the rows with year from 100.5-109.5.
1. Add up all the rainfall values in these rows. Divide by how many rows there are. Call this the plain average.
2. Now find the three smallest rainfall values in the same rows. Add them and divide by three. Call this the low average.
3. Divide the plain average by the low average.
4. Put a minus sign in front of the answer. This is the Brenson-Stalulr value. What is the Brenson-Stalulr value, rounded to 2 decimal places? -1.04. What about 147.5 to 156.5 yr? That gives -1.36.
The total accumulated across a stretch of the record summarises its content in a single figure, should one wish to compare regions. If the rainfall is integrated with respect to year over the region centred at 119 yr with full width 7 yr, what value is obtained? 121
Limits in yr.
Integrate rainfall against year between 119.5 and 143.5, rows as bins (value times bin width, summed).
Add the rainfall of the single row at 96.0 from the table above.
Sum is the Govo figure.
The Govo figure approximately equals 343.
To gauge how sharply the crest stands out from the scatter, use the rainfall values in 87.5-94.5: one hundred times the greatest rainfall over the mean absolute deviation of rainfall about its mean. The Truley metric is 2547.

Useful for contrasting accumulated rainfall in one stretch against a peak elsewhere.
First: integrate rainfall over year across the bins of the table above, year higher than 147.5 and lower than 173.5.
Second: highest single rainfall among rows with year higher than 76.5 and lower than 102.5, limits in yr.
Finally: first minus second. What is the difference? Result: 326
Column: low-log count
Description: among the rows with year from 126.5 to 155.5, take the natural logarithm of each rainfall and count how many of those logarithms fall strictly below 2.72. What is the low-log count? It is 26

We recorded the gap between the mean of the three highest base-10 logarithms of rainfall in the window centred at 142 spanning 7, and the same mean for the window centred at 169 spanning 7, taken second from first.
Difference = -0.17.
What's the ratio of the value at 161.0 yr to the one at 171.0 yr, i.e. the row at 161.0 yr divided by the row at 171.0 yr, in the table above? 1.05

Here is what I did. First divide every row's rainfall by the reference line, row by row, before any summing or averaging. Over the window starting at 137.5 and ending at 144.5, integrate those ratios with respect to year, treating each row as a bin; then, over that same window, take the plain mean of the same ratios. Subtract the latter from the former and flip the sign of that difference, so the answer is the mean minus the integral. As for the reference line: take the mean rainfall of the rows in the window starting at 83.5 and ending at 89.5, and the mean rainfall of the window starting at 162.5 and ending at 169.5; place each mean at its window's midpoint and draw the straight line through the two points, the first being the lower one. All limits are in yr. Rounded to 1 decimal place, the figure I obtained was -3.4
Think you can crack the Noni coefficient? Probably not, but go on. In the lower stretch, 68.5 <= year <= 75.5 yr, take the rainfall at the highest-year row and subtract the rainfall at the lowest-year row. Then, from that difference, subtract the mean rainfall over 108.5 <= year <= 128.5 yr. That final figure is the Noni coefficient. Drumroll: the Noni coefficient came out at -18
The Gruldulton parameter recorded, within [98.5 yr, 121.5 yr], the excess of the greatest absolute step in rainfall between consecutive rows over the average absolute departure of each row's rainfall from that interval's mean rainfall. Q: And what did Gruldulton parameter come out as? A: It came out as 2.4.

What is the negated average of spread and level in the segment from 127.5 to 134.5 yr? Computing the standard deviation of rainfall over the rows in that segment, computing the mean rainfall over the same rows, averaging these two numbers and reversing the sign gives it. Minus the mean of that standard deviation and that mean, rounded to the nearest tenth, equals -7.6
